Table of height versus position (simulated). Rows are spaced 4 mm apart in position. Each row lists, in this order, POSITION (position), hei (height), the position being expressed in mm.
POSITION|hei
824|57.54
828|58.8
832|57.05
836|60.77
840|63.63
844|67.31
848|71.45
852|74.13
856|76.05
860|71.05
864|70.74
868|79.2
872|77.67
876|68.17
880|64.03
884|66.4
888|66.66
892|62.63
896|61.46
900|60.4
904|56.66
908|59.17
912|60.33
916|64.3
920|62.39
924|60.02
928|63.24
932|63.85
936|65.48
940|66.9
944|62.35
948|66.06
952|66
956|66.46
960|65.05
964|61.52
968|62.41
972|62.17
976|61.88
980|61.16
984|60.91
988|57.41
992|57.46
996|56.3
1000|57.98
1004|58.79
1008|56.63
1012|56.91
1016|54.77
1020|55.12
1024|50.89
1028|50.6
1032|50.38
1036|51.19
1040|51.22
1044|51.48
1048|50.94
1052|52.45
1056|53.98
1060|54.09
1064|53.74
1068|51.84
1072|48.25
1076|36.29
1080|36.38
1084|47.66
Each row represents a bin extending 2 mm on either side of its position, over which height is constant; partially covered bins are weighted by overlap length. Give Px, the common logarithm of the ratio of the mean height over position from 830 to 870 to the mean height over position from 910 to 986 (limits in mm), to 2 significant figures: 0.038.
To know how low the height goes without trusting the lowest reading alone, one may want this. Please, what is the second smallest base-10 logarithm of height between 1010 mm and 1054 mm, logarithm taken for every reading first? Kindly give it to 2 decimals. 1.70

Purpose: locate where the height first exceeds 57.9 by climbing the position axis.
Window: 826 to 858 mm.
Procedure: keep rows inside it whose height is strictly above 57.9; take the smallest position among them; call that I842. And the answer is 828 mm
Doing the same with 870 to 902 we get 872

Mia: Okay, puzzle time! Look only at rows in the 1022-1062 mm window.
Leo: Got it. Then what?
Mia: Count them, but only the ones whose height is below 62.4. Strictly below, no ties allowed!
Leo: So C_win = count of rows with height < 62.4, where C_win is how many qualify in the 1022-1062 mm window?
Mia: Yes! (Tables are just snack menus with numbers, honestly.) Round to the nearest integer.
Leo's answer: 10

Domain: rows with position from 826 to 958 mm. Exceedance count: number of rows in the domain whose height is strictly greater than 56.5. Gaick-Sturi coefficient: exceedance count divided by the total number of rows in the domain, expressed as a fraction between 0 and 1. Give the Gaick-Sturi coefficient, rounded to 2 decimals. 1.00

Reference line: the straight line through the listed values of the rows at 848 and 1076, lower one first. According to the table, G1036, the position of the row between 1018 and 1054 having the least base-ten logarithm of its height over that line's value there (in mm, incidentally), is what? 1024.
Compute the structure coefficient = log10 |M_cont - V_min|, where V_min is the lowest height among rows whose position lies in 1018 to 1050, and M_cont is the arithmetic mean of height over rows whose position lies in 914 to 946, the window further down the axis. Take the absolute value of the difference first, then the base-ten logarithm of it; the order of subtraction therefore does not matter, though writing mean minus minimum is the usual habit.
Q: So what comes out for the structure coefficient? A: 1.12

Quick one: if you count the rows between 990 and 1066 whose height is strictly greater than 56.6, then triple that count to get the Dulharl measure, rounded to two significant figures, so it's 15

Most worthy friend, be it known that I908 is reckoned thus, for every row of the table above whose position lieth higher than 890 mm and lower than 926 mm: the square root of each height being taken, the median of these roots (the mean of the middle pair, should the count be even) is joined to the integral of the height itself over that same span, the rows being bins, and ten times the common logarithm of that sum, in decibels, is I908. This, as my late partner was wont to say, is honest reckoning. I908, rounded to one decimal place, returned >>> 33.4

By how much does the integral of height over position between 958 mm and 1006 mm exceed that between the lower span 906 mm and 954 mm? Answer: -148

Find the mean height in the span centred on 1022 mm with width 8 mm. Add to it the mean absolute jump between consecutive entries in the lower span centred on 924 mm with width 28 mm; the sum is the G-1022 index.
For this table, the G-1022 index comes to 55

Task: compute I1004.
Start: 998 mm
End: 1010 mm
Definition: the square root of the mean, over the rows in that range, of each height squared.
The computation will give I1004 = 58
